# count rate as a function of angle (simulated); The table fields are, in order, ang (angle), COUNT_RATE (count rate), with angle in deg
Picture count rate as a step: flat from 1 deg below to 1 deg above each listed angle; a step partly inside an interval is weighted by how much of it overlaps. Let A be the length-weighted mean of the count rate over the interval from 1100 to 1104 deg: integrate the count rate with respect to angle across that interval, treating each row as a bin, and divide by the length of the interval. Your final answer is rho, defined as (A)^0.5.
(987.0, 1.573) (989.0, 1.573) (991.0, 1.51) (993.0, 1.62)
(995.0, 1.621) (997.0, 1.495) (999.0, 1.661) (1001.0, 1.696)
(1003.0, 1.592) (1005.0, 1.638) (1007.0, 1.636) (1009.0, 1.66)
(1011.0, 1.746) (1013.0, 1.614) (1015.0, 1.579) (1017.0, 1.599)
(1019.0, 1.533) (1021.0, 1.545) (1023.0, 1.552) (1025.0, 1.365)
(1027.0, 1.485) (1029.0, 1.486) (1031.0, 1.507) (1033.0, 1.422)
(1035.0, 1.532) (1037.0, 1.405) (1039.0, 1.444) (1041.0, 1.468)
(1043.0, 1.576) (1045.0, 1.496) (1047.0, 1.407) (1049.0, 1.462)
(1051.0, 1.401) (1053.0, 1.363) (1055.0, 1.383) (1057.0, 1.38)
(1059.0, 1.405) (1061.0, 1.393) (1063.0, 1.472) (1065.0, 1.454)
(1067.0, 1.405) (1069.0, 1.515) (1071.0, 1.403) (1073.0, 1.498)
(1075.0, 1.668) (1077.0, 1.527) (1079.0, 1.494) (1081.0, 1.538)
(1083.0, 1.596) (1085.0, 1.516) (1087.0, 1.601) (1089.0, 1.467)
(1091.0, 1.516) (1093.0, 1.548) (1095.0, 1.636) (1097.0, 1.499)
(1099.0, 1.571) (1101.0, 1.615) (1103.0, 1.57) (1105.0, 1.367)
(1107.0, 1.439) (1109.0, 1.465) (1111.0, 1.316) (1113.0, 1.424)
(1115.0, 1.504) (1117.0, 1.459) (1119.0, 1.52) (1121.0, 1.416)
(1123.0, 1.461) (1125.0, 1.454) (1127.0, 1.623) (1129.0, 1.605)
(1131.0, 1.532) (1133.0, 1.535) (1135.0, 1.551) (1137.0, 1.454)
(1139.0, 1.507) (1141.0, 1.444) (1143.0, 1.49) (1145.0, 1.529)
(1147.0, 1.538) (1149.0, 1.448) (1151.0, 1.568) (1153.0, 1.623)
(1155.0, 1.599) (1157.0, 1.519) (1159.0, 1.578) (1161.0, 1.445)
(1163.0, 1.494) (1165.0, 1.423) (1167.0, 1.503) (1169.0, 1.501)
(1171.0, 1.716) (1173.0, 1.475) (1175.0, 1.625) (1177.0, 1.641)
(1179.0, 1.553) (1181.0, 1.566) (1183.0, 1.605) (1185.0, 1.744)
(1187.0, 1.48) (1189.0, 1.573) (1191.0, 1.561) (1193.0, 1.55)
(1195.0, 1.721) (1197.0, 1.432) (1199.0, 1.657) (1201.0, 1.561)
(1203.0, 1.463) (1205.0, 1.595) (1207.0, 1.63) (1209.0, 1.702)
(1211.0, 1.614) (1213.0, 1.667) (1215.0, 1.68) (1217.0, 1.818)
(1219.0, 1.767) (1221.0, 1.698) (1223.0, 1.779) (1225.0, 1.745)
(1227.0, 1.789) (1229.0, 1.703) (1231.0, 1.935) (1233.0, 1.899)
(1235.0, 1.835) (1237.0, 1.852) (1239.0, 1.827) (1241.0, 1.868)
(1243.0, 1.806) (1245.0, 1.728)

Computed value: 1.262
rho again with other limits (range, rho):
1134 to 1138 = 1.226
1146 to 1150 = 1.222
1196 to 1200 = 1.243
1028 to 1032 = 1.223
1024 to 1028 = 1.194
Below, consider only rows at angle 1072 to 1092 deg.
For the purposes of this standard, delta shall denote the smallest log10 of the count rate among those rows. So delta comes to 0.17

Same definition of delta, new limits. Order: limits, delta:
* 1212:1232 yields 0.22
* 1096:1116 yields 0.12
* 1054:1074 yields 0.14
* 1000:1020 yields 0.19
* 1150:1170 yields 0.15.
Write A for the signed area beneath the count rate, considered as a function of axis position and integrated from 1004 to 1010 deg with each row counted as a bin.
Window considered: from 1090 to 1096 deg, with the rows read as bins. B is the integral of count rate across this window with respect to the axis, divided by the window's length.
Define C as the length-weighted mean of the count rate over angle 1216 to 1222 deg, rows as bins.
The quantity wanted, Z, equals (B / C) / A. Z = 0.090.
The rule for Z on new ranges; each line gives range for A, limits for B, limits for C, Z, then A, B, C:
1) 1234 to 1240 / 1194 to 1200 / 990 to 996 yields 0.092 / 11.0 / 1.60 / 1.58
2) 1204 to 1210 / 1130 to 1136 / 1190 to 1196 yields 0.097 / 9.9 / 1.54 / 1.61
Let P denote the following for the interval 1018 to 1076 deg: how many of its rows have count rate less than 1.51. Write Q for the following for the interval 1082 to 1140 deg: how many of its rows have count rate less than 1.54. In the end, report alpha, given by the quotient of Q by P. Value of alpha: 0.9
